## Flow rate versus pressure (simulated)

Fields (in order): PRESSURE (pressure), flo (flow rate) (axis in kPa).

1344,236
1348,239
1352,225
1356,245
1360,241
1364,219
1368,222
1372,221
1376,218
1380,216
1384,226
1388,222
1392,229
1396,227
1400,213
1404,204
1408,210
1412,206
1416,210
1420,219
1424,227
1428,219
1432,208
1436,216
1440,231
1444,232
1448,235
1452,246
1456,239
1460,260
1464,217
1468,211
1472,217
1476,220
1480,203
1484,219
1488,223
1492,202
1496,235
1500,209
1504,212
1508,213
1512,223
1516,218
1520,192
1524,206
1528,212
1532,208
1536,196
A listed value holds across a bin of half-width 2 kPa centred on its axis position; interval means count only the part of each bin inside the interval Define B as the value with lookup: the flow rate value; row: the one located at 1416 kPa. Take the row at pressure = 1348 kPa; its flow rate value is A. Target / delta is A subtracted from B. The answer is -29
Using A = 239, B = 210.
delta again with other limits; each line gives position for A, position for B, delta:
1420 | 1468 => -8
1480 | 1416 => 7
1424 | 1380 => -11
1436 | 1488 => 7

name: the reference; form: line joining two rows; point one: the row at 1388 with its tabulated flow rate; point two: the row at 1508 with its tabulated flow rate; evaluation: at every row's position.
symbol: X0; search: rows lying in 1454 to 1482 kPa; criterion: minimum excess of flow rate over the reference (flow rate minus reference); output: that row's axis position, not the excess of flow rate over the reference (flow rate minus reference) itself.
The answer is 1480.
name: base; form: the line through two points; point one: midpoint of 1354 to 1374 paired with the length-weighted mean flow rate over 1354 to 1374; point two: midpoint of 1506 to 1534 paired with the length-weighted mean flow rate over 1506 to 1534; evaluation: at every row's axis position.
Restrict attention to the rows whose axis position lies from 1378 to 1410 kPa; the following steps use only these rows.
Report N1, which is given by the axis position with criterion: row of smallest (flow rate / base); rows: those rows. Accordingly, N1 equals 1404 kPa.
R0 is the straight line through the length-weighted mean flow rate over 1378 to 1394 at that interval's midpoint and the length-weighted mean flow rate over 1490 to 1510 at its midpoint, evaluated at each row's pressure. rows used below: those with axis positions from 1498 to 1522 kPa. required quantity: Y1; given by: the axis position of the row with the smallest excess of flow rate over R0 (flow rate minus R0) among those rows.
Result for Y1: 1520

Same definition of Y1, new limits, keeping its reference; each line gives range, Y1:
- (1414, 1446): 1432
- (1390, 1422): 1404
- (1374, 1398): 1380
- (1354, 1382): 1380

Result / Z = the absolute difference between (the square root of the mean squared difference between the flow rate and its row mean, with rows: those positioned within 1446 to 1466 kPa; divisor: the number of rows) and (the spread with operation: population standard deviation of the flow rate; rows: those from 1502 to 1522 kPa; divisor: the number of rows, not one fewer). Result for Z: 3.5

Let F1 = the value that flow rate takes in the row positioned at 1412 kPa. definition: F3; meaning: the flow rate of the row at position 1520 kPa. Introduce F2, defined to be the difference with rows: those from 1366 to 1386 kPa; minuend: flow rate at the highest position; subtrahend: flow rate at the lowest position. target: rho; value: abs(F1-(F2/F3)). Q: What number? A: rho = 206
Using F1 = 206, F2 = 4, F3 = 192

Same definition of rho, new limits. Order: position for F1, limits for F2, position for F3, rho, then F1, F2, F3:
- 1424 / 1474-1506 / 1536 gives 227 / 227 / -8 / 196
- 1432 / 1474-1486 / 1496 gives 208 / 208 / -1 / 235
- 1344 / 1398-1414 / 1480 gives 236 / 236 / -7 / 203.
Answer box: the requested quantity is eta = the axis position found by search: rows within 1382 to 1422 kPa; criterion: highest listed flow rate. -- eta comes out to 1392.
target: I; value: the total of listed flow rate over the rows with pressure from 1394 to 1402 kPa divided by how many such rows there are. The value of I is 220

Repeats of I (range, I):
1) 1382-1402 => 223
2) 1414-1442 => 219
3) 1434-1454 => 232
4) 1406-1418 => 209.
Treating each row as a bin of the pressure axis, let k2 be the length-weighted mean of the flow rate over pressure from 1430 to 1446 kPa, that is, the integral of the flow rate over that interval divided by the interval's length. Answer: 222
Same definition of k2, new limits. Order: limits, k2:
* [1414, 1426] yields 219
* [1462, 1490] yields 216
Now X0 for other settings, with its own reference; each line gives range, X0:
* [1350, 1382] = 1380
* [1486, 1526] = 1520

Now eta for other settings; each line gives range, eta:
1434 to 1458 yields 1452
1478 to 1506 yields 1496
